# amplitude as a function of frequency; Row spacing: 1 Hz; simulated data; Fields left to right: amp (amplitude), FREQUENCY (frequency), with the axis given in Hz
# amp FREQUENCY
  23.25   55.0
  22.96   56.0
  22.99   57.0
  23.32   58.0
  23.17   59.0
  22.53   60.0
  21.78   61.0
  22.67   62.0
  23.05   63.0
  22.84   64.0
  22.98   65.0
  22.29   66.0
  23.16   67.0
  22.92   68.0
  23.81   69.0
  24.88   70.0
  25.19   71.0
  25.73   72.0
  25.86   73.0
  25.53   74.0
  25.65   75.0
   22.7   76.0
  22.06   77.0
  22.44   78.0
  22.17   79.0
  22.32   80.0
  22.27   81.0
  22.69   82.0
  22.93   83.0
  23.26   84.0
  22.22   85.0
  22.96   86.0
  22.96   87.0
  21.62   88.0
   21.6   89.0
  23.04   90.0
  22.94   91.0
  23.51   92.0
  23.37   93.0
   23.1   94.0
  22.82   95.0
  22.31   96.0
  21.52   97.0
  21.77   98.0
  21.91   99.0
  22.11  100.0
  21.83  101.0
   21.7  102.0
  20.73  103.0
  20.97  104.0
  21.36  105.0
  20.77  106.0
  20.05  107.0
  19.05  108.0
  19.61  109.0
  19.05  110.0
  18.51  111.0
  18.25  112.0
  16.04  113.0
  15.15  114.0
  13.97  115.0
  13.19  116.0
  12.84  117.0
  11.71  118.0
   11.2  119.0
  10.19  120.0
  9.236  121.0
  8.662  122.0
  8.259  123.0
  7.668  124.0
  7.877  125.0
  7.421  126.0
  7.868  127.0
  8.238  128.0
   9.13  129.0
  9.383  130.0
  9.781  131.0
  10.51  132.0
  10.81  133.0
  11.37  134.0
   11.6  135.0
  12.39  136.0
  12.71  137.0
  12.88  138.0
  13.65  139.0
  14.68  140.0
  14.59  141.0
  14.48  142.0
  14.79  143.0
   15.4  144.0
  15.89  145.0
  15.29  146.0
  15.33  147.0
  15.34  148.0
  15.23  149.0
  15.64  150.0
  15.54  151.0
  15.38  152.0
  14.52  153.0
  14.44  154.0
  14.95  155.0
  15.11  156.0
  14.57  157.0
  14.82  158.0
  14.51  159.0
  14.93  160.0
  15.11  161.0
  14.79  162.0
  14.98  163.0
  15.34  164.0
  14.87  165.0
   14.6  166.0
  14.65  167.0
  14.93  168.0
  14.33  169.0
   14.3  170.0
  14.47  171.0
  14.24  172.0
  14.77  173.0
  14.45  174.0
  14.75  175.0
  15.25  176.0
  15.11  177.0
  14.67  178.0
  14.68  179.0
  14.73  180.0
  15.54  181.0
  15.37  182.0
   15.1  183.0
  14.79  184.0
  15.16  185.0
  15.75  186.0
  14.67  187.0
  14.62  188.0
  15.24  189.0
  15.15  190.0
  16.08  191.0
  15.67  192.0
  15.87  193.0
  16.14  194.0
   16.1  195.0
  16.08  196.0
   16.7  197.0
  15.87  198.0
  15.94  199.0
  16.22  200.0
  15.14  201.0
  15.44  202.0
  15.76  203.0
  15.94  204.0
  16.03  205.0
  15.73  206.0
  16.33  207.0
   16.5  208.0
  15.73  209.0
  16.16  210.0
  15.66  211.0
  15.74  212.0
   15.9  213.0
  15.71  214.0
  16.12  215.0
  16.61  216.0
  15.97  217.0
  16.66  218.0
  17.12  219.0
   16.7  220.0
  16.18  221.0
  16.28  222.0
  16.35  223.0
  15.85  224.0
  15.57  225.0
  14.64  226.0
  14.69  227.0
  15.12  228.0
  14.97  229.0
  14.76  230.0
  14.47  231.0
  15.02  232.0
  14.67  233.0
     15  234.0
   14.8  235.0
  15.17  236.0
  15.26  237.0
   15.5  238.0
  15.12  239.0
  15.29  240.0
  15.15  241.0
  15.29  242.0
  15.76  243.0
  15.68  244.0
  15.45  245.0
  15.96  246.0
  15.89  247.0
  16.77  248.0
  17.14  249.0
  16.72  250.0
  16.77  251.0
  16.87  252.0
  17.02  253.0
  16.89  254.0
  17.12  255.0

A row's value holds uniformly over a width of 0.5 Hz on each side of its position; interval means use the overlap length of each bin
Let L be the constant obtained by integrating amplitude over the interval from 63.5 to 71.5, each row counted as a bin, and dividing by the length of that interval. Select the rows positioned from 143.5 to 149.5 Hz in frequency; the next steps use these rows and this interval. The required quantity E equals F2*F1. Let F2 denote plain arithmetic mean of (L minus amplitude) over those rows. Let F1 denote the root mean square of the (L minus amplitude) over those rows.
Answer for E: 66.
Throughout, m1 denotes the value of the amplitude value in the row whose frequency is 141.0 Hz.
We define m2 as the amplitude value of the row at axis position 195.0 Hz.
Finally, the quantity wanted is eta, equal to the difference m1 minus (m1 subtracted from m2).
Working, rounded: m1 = 14.59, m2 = 16.1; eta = 13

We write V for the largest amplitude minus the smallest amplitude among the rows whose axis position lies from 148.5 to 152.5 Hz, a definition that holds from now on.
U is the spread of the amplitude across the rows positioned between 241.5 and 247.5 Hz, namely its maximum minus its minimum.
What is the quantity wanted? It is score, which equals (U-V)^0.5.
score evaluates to 0.5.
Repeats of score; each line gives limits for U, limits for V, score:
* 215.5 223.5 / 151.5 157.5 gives 0.5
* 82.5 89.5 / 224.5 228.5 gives 0.9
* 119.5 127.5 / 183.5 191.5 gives 1.1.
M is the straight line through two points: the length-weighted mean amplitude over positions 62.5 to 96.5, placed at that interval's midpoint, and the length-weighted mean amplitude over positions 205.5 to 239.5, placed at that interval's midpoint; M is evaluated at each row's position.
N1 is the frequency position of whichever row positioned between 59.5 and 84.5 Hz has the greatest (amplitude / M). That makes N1 73.0 Hz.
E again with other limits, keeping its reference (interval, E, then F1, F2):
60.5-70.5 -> 0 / 0.9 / 0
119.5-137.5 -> 194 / 14.0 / 14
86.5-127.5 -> 49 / 8.2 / 6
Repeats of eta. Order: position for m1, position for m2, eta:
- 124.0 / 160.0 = 0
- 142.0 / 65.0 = 6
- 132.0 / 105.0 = 0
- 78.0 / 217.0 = 29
